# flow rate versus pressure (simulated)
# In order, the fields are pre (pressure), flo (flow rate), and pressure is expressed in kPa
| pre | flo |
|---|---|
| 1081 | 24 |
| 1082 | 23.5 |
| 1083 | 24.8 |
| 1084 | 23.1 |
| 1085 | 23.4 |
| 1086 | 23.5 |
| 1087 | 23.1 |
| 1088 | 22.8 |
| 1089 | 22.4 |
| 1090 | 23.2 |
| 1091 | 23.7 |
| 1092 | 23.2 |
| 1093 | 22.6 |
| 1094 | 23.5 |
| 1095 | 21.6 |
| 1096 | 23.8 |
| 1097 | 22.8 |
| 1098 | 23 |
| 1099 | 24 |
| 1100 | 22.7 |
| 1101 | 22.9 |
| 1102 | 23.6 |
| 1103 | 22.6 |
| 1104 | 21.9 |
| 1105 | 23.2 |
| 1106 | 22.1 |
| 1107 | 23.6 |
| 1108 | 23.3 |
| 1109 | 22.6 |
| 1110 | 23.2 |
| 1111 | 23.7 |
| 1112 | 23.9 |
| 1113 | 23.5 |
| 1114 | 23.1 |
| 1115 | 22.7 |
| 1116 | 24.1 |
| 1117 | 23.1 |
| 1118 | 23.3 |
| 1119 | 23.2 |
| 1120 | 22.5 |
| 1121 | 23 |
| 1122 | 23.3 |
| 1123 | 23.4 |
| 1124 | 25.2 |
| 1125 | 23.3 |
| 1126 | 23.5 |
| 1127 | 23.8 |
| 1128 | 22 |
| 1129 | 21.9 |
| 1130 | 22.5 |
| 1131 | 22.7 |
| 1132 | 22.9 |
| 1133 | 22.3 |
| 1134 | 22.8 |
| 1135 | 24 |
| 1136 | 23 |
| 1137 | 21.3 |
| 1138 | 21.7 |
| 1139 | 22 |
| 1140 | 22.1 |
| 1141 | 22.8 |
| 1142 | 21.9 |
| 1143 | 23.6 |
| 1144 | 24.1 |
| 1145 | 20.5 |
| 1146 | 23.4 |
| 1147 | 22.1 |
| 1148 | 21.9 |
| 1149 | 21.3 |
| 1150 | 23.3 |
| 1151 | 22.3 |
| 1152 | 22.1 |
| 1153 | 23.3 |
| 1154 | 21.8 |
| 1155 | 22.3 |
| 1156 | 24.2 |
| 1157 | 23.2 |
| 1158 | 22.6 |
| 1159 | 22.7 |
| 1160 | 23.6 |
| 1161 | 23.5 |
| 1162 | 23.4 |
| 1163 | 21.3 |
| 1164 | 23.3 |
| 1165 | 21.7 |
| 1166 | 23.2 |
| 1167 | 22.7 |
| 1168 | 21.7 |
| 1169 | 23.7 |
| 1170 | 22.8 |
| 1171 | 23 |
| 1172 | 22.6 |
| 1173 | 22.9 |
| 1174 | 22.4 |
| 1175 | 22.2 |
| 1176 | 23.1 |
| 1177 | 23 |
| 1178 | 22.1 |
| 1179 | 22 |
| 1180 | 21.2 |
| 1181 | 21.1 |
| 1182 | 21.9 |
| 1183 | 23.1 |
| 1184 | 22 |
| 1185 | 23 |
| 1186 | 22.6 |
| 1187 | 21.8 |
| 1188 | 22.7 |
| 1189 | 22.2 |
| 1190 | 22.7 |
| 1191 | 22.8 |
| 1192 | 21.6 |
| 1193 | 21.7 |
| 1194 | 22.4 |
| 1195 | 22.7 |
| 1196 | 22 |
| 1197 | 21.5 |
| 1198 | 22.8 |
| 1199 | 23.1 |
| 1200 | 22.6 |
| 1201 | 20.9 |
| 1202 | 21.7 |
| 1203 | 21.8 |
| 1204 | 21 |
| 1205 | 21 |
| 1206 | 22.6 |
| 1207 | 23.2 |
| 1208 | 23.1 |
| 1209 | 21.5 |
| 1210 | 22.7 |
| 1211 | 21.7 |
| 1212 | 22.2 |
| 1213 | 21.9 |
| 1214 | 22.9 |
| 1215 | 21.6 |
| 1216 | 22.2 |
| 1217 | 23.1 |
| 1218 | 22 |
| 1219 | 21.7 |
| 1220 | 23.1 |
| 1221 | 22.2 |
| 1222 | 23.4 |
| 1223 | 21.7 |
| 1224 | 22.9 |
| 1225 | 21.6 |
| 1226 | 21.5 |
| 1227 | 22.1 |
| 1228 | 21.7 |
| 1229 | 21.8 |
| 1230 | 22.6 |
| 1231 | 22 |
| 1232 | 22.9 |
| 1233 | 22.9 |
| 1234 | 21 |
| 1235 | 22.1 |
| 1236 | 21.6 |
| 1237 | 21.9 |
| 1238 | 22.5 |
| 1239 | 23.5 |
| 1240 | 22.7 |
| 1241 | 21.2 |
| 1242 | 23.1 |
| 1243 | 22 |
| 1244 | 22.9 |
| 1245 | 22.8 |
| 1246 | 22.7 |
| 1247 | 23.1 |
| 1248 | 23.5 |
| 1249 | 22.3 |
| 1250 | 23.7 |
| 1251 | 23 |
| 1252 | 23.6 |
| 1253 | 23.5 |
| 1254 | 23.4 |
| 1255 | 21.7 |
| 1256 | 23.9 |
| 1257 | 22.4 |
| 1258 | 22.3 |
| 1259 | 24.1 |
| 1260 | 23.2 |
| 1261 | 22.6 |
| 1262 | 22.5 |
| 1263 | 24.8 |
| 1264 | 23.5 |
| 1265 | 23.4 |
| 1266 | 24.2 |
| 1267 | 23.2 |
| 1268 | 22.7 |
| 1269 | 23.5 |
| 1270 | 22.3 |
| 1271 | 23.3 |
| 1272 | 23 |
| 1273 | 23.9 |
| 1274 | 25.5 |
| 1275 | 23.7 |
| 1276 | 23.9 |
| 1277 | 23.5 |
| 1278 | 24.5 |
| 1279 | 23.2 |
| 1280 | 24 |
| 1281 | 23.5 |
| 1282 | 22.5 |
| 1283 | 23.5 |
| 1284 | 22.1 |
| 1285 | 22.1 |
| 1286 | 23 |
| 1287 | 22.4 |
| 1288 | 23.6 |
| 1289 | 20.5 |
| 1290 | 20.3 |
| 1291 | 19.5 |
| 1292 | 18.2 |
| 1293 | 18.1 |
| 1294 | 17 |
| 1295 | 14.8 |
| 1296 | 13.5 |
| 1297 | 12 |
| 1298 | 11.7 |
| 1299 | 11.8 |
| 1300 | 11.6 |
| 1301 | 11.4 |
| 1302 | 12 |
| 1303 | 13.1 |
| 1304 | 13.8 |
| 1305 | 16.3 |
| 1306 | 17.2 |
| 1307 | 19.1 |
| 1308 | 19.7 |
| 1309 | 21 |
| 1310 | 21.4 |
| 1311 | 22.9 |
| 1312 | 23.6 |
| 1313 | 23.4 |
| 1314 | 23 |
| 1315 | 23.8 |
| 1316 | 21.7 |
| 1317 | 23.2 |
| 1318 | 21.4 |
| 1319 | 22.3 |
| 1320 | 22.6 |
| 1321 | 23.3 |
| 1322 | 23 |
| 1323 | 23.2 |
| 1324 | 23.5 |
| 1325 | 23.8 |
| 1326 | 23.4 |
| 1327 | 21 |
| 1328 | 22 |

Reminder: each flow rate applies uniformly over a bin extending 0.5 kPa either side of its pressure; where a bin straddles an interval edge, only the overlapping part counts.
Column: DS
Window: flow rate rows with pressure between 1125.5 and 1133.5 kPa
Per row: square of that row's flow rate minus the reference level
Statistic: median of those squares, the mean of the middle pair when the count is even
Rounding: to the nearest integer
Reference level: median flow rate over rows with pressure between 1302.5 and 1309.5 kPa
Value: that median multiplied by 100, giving 2917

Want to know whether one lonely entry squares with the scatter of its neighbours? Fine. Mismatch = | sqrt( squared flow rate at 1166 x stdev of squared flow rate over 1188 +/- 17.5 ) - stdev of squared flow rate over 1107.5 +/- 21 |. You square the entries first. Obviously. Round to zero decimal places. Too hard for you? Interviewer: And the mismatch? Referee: 96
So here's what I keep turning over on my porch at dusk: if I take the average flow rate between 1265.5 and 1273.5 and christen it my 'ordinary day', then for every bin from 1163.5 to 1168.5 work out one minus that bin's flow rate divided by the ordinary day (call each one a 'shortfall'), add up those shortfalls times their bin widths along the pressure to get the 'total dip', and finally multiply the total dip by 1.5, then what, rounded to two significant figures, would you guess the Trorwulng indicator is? 0.24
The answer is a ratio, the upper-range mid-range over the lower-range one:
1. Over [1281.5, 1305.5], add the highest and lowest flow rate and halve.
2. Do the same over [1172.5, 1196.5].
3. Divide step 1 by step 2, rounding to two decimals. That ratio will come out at 0.79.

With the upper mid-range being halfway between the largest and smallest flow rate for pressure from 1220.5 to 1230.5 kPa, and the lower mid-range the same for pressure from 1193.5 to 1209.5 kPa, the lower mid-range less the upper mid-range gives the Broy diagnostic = -0.40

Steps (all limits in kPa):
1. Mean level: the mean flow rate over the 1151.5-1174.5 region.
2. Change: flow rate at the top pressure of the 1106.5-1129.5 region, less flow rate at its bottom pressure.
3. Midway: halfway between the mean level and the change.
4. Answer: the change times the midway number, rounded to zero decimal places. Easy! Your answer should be -18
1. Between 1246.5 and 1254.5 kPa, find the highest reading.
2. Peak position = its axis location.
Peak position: 1250 kPa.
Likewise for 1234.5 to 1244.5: 1239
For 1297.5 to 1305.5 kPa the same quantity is 1305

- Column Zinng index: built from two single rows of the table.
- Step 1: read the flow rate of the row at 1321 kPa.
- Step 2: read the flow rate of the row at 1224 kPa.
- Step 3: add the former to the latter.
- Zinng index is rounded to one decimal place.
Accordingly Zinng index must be 46.2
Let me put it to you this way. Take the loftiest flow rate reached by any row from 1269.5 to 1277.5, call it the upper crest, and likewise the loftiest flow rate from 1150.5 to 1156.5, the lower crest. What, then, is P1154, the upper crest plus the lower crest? 49.7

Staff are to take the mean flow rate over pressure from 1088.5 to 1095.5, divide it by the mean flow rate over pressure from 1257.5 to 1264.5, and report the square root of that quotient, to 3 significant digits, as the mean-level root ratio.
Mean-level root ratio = 0.991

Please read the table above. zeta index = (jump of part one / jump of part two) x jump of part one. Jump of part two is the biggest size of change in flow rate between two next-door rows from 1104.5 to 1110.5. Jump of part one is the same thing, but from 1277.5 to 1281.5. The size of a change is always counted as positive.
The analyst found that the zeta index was 1.13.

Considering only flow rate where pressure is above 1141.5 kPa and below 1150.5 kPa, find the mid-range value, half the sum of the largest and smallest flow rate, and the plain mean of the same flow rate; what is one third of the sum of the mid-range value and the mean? 14.9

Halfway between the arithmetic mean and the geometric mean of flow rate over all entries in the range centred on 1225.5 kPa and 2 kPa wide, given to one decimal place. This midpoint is 21.5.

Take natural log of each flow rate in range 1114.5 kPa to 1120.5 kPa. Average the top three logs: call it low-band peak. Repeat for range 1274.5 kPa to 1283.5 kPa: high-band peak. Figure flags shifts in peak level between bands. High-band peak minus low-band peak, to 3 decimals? 0.025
